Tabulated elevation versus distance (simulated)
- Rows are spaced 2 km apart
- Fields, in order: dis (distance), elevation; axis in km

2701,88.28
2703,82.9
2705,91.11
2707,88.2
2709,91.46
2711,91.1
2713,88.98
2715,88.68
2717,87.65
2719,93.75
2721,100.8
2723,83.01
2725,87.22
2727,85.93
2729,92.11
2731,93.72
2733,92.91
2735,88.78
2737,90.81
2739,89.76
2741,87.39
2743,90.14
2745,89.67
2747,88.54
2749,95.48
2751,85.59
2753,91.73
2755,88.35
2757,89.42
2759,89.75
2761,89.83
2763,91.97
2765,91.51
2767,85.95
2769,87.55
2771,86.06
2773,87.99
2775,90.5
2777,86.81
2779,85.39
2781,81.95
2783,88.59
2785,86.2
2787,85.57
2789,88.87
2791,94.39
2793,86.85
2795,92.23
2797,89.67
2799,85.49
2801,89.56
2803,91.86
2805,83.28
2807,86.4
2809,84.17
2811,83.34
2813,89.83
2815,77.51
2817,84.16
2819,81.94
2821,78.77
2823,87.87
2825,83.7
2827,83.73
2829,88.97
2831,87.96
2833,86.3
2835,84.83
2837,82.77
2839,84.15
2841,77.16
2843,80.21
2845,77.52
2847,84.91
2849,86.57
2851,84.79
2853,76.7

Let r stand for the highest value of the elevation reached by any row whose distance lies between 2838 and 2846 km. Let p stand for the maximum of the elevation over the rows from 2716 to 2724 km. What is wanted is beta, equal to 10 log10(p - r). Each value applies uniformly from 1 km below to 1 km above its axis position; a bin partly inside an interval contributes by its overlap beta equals 12.2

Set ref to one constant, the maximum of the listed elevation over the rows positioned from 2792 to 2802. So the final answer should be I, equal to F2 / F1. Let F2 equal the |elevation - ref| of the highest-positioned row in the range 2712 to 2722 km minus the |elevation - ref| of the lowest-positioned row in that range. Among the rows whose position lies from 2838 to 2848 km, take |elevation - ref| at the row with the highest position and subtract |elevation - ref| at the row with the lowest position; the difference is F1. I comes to -7.0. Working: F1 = -1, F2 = 5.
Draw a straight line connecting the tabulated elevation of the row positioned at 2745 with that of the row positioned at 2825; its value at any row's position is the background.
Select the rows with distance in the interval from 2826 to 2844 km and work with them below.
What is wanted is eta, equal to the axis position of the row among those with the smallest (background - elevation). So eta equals 2829 km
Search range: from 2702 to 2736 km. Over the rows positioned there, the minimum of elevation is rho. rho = 82.9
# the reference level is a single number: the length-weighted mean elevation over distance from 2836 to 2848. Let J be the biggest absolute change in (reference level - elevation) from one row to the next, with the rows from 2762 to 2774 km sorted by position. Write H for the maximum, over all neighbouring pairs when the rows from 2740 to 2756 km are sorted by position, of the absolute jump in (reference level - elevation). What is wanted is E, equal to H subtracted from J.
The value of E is -4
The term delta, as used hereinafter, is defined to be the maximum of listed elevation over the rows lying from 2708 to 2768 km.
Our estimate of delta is 100.8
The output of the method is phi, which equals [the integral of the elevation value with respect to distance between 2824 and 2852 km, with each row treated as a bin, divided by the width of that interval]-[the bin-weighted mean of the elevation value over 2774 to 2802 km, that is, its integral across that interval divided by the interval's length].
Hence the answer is -4.2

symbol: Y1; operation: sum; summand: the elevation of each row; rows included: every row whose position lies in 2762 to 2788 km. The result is 1136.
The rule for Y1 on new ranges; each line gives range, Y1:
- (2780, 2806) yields 1145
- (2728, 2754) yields 1177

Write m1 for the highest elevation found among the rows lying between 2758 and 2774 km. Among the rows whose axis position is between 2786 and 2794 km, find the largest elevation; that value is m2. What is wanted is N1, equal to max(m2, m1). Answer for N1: 94.4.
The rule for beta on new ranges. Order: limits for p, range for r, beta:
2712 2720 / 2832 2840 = 8.7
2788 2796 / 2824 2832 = 7.3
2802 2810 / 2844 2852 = 7.2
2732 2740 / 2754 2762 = 4.9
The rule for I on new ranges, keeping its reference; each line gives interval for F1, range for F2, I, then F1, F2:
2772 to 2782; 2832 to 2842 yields 1.5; 6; 9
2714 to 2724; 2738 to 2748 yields 0.2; 6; 1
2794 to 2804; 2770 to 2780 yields 1.8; 0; 1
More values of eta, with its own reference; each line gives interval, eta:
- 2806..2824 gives 2813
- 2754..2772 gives 2763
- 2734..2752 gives 2749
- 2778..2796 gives 2791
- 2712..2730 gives 2721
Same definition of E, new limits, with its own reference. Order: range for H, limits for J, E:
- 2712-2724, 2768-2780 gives -14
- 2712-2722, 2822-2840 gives -2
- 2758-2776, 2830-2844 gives 1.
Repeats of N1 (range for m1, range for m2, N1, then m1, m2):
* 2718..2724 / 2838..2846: 100.8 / 100.8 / 84.15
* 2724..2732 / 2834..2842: 93.7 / 93.72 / 84.83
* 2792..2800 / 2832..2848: 92.2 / 92.23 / 86.3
